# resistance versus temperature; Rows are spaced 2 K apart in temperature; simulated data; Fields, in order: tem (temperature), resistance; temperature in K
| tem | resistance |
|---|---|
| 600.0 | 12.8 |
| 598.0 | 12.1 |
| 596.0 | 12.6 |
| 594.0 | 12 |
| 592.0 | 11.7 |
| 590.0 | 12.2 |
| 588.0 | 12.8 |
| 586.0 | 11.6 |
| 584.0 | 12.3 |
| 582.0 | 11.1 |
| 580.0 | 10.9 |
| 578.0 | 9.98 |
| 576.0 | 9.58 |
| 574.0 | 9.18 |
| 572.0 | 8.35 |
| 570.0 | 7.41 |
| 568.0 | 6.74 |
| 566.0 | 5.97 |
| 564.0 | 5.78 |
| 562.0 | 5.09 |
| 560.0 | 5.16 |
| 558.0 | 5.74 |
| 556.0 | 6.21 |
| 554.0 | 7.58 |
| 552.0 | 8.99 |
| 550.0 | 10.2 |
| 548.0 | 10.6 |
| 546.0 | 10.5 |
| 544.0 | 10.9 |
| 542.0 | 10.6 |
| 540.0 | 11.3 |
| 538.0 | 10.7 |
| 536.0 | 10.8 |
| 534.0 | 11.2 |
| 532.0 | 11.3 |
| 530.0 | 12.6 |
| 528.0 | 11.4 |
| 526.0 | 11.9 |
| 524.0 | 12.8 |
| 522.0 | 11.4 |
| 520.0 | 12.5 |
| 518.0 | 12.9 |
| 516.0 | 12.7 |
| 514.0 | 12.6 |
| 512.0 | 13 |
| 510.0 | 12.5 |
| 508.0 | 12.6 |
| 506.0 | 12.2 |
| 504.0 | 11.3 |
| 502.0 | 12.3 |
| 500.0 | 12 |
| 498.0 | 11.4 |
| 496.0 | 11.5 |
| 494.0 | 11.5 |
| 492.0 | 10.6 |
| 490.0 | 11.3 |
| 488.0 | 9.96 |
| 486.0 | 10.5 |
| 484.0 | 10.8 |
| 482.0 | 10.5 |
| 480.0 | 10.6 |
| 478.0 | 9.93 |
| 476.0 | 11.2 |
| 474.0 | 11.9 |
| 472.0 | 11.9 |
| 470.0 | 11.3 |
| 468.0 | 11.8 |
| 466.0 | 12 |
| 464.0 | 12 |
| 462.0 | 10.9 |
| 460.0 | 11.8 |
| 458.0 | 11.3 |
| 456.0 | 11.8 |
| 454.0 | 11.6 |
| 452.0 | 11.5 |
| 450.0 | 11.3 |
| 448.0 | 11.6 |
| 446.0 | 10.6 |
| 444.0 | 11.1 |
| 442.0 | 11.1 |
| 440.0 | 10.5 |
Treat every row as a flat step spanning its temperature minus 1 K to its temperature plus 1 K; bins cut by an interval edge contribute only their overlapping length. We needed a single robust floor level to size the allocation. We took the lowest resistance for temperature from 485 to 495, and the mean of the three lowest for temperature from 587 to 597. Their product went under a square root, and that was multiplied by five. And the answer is 54.6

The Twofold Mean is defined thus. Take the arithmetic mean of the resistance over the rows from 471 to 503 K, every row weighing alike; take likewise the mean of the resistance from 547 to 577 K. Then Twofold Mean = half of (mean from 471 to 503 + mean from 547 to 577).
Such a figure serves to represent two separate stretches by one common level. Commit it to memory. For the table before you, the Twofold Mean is 9.3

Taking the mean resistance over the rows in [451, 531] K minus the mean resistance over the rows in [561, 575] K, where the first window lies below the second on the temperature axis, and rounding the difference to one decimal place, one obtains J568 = 4.7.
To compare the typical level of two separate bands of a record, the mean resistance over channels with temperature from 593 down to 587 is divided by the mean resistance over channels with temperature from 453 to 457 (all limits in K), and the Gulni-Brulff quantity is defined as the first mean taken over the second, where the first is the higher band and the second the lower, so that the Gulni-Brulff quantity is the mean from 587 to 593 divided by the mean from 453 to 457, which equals 1.0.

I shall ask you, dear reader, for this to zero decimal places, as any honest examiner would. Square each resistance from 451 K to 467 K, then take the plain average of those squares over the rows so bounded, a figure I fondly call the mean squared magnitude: 135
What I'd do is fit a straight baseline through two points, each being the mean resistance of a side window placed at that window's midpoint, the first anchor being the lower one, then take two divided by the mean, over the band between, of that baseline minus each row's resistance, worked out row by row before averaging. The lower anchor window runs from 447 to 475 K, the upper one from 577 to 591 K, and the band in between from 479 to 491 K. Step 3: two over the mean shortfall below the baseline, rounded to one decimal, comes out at 2.0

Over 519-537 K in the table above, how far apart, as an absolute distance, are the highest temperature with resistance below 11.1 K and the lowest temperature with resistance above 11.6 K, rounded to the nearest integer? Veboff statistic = 16 K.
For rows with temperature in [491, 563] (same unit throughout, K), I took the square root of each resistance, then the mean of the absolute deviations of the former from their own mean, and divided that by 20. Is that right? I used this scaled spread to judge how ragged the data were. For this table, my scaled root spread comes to 0.013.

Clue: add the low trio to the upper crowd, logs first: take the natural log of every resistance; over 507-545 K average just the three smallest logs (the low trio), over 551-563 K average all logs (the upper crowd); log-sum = 4.21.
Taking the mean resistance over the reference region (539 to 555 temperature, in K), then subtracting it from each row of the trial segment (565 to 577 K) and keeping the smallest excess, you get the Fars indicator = -4.1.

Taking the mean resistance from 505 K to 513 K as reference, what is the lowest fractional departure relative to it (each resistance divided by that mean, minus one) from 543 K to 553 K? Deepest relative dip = -0.29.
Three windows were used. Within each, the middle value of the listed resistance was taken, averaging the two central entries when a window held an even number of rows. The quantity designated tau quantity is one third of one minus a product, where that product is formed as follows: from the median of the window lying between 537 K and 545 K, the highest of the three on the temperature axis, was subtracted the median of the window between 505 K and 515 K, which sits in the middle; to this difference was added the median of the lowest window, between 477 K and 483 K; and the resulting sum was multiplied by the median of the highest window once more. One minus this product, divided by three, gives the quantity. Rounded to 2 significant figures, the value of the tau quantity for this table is -31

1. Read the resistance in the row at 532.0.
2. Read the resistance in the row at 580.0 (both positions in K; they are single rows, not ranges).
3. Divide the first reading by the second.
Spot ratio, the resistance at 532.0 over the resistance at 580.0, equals 1.04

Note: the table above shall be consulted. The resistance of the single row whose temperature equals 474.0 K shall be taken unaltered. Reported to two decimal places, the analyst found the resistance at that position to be 11.90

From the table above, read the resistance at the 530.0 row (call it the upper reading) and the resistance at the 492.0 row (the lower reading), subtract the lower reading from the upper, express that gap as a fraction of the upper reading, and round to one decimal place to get 0.2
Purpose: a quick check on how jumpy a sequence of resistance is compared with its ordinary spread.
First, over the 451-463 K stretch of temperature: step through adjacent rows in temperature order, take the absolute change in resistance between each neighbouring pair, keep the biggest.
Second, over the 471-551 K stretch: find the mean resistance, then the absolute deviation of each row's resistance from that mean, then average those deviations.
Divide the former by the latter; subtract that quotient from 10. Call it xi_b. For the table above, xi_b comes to 8.8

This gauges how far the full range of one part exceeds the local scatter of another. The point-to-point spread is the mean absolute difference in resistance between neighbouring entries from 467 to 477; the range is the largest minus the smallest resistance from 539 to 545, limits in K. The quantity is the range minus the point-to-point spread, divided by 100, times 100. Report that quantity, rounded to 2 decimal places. 0.25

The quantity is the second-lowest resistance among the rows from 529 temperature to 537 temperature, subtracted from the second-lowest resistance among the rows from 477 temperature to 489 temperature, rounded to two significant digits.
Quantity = -1.2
